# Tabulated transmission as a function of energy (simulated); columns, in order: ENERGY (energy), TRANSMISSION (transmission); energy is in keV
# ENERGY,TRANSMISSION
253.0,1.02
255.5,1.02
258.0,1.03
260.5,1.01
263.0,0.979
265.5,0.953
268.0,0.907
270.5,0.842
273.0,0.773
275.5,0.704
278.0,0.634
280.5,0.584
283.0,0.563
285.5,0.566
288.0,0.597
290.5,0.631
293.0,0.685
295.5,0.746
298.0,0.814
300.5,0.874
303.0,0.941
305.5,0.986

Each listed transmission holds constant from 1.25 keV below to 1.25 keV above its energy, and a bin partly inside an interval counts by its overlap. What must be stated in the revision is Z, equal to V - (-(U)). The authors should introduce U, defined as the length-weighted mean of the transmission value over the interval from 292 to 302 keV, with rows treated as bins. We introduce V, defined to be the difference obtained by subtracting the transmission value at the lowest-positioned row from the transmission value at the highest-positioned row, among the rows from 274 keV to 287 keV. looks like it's 0.65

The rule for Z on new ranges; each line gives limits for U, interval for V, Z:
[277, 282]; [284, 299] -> 0.85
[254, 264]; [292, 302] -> 1.20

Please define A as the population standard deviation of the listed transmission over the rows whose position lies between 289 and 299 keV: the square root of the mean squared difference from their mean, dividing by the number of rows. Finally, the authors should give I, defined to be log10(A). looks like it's -1.17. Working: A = 0.068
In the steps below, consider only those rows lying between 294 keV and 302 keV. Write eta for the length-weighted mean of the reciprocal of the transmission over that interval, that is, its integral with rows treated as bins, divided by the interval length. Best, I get 1.2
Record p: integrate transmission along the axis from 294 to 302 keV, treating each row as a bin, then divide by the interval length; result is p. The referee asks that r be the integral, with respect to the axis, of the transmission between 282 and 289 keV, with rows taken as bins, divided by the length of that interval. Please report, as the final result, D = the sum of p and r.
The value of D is 1.39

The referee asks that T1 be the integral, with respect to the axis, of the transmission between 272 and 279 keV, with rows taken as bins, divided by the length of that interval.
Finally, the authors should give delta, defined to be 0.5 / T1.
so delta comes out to 0.71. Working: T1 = 0.70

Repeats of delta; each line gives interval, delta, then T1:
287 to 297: 0.75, 0.67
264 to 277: 0.60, 0.83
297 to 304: 0.57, 0.88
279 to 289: 0.86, 0.58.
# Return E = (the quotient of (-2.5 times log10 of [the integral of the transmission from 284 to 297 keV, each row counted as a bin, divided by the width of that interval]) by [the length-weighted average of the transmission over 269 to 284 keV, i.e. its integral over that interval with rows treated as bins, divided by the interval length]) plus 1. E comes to 1.69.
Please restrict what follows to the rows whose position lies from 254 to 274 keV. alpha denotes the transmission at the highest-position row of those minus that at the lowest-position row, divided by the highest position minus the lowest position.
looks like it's -0.014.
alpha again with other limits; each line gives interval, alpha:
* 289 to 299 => 0.024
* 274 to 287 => -0.014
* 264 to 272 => -0.022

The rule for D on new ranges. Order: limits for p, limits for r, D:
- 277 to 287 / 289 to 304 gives 1.36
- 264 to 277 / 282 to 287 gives 1.40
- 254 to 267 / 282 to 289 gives 1.57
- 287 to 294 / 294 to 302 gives 1.45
